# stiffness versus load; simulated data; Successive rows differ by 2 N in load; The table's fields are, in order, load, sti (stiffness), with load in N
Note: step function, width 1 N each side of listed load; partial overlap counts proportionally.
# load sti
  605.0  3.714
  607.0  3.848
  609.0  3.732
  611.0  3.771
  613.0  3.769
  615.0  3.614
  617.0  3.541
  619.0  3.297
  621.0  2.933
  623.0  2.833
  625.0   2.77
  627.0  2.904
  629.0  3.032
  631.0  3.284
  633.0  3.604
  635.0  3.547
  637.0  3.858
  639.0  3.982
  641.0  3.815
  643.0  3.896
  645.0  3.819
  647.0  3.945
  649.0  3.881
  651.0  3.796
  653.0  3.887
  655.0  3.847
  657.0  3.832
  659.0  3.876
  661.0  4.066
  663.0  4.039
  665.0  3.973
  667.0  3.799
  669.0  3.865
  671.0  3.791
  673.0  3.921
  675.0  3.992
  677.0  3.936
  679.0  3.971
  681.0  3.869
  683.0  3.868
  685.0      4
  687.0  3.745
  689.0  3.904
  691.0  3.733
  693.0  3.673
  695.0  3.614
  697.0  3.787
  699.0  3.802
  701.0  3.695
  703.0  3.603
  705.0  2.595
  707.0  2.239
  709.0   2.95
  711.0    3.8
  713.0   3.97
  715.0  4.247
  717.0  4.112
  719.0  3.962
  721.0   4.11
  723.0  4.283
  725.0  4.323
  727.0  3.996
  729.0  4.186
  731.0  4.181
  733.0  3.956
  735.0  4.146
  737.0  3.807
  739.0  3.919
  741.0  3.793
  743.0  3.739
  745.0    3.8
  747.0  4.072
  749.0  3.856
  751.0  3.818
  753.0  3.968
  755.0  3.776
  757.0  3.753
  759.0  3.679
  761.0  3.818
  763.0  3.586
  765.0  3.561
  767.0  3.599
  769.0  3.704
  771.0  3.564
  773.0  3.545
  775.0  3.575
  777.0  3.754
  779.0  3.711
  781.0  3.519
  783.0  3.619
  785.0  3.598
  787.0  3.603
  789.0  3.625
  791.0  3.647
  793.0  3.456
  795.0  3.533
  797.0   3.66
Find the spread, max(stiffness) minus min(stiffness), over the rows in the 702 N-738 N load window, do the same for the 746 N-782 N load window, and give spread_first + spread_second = 2.6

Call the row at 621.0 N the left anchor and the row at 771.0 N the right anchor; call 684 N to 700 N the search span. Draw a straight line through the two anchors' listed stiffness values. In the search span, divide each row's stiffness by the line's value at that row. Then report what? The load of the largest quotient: 685.0 N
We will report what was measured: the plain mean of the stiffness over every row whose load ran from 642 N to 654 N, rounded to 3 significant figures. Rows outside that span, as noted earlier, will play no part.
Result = 3.87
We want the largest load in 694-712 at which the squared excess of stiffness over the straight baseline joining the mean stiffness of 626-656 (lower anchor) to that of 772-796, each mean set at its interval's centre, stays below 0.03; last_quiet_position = 711.0 N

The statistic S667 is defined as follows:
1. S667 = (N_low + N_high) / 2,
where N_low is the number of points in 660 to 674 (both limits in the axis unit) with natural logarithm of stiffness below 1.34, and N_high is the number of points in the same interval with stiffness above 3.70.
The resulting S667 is 4.5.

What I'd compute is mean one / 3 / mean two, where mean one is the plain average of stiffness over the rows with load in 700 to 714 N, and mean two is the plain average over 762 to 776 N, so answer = 0.303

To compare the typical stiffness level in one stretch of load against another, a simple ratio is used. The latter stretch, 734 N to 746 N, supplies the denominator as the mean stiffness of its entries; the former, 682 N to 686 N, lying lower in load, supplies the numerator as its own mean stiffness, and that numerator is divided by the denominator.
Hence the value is 1.02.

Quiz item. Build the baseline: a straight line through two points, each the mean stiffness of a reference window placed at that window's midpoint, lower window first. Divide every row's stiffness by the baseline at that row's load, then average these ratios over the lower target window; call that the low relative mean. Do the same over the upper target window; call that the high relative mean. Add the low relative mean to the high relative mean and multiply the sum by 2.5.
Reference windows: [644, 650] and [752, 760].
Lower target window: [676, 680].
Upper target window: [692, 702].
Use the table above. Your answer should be 5.0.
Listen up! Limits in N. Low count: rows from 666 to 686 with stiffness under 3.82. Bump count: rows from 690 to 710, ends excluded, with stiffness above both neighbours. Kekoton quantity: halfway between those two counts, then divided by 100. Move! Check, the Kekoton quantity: 0.015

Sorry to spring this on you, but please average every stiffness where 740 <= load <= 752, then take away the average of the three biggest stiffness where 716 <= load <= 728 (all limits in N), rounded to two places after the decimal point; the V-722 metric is -0.39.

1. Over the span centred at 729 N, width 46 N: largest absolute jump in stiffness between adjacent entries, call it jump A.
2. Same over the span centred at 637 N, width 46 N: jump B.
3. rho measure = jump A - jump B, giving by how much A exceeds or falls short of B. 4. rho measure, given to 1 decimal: 0.5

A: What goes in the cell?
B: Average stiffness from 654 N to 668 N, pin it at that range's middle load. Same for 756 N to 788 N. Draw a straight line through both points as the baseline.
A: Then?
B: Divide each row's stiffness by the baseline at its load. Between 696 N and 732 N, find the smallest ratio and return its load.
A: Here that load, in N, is 707.0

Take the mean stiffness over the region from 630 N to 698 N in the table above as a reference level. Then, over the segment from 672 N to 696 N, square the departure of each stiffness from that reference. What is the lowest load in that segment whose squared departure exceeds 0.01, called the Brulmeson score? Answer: 675.0 N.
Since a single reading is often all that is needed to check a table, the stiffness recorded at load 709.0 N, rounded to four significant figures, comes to 2.950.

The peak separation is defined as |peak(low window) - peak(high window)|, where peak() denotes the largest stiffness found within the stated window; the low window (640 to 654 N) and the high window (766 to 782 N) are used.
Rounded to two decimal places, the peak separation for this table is 0.19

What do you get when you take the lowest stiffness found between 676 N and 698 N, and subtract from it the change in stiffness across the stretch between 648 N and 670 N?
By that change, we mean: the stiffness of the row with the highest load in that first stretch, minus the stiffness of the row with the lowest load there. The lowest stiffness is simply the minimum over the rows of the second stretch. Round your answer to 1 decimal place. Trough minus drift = 3.6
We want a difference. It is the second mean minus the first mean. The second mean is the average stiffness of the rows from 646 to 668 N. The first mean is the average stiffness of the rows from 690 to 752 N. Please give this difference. 0.10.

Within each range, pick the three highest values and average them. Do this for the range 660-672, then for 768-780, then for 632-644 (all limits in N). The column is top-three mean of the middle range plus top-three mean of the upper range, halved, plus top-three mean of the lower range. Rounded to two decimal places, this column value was 7.79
